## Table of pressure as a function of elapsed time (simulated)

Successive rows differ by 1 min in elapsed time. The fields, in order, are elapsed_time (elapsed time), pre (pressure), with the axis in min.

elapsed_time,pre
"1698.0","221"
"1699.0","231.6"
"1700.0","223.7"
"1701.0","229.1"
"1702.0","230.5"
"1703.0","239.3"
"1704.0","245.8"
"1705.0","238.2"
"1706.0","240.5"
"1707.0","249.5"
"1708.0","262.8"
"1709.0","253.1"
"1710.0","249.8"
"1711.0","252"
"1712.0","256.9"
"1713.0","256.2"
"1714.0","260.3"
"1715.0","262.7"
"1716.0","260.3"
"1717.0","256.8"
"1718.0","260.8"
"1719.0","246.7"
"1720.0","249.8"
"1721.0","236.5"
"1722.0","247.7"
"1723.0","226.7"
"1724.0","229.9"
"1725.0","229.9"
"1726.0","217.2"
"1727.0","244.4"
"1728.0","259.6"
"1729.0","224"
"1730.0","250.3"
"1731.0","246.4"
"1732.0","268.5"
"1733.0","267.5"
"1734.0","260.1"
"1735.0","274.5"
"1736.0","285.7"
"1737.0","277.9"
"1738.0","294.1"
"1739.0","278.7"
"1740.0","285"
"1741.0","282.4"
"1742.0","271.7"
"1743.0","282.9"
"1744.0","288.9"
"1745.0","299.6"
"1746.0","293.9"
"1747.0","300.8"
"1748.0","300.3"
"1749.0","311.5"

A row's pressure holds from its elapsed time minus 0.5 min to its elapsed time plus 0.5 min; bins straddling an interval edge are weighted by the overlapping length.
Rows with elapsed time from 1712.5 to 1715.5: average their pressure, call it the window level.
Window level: 260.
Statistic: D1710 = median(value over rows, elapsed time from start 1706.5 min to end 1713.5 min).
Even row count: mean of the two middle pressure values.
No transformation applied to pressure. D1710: 253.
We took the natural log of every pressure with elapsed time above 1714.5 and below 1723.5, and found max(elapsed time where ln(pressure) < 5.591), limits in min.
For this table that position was 1723.0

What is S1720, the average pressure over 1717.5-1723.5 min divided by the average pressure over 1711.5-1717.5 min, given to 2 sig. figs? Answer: 0.95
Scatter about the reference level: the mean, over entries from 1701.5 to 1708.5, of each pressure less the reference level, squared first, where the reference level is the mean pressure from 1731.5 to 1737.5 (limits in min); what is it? 907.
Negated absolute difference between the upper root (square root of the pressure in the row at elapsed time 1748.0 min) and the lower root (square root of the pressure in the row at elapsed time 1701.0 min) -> -2.2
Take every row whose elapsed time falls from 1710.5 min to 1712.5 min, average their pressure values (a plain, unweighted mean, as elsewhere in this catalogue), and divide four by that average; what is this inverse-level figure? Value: 0.0157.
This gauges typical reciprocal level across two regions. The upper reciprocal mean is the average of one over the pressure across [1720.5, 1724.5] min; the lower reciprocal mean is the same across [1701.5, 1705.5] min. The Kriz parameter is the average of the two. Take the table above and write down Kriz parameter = 0.0042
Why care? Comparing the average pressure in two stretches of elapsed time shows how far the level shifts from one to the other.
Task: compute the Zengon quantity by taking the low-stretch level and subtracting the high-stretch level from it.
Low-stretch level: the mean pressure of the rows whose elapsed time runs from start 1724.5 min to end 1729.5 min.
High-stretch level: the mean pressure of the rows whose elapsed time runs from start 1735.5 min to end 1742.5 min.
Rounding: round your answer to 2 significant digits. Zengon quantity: -47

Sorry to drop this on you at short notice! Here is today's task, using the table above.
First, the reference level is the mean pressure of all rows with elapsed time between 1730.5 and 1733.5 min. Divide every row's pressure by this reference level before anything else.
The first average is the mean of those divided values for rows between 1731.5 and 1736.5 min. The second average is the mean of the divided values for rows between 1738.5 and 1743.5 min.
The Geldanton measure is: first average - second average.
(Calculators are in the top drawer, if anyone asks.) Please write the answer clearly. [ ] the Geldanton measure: -0.034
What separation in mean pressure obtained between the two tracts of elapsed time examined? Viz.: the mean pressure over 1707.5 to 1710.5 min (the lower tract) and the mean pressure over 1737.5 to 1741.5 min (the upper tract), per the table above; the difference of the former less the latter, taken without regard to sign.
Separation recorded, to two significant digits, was 30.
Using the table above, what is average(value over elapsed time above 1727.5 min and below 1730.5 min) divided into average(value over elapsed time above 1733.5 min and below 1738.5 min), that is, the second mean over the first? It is 1.14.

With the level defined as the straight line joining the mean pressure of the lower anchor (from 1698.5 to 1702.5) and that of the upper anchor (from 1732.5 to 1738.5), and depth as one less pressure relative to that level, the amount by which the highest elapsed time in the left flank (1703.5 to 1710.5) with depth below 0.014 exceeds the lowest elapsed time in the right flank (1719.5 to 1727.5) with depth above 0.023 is -11 min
